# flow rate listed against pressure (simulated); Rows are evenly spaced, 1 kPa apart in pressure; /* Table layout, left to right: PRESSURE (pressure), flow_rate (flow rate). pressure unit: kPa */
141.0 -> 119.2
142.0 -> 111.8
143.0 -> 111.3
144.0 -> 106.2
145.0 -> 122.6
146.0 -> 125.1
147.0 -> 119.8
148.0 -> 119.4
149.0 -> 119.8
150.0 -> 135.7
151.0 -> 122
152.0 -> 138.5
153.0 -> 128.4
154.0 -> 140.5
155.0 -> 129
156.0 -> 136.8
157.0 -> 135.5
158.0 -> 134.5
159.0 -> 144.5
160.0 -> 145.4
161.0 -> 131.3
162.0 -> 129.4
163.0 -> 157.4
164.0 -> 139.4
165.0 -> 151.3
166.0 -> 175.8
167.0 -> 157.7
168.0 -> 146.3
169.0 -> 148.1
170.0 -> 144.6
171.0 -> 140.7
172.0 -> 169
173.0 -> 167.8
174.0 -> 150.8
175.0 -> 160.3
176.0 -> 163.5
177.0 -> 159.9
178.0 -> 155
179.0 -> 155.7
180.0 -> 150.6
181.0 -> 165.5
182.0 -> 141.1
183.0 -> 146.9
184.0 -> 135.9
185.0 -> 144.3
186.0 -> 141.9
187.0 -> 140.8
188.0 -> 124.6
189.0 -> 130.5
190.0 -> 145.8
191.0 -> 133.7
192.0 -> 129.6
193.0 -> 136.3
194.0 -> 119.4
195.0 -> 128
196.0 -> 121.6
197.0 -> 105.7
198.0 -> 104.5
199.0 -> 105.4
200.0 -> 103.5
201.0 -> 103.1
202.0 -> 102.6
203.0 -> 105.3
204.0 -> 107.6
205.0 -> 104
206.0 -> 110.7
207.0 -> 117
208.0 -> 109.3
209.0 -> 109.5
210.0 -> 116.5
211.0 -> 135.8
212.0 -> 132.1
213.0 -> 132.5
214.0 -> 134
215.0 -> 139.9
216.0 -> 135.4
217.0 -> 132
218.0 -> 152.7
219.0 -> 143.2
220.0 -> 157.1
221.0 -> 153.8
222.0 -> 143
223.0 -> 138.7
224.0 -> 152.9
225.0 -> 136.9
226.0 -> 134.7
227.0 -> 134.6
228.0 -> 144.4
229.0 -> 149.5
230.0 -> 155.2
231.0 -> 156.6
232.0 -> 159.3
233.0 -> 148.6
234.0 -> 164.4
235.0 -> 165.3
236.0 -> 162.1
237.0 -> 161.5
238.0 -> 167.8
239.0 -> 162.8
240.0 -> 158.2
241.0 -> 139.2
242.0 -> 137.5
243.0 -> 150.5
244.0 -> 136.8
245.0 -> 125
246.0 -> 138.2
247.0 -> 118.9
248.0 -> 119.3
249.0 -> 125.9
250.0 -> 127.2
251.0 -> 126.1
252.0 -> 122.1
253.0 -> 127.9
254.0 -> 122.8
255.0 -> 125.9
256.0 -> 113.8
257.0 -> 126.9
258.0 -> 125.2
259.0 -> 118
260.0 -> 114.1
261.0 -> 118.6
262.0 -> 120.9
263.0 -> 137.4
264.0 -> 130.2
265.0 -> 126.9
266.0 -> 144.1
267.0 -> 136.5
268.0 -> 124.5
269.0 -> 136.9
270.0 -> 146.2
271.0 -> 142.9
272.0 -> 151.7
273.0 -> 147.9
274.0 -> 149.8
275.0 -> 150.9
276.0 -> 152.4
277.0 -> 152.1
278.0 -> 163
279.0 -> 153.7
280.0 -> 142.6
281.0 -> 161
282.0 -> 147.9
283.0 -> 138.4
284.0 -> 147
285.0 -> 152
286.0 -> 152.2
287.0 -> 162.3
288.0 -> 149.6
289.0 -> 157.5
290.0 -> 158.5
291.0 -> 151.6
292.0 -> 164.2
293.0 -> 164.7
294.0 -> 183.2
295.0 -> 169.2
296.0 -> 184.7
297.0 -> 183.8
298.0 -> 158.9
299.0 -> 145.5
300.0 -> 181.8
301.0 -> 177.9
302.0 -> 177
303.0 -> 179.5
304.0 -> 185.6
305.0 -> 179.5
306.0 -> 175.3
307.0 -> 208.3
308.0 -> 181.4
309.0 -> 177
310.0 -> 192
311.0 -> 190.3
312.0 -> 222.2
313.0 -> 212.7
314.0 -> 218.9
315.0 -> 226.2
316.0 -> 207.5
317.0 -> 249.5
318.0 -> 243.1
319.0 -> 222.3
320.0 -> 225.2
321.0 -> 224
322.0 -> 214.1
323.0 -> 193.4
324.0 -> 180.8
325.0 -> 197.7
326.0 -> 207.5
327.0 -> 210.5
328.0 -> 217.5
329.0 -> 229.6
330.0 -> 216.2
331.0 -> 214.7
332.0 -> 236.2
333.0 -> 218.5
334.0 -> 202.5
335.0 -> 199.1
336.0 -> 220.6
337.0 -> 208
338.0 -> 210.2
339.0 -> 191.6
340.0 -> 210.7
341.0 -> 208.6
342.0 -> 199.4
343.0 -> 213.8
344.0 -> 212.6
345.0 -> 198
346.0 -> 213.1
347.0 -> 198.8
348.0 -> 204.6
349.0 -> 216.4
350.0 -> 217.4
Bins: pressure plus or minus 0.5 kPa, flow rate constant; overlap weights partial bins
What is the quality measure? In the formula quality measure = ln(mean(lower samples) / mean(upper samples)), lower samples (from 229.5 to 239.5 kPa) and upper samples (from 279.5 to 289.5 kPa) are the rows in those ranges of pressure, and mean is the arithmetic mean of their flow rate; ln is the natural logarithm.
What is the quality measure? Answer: 0.06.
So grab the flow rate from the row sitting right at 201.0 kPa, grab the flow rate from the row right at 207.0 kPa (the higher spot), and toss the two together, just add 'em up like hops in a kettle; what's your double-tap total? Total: 220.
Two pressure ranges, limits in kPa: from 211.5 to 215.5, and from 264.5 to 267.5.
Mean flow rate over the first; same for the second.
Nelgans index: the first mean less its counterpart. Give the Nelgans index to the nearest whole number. -1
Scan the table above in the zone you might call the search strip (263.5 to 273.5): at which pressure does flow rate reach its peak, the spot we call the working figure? 272.0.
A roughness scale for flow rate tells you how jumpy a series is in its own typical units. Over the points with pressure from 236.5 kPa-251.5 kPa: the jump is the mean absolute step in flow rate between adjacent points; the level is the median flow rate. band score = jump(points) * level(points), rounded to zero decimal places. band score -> 1149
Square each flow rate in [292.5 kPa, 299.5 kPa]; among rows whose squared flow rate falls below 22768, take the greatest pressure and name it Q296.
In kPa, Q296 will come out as 299.0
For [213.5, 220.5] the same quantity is 219.0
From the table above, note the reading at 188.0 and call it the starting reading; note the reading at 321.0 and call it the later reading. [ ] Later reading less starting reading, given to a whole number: 99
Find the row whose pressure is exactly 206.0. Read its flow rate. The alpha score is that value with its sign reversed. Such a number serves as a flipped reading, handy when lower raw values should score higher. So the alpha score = -111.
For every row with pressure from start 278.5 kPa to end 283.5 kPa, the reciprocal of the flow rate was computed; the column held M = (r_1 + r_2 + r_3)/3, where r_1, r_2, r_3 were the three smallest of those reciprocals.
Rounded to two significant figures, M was 0.0065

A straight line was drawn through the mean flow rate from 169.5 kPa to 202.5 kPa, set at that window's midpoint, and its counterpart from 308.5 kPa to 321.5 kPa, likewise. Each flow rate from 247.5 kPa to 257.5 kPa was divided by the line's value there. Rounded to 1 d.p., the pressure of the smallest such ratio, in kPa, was 256.0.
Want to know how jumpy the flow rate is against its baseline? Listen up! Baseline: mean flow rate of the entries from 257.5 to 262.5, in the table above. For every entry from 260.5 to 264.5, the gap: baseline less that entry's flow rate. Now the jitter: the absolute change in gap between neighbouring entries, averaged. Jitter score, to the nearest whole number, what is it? 9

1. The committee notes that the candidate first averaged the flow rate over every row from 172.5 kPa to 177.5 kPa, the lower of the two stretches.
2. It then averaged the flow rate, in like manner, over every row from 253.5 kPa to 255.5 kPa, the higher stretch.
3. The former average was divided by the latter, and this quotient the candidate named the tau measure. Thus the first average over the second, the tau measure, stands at 1.3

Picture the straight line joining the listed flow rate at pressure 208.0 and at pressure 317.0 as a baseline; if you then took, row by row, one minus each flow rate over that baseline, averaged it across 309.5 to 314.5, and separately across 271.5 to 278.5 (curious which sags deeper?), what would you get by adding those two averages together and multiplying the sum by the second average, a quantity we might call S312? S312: 0.081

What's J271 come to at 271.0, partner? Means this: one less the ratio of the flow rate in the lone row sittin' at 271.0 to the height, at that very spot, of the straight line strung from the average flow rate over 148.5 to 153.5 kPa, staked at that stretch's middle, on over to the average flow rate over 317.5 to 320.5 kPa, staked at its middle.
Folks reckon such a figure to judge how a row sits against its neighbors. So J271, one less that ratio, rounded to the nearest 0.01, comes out 0.29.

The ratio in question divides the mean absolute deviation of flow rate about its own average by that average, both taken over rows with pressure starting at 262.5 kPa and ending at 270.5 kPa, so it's 0.045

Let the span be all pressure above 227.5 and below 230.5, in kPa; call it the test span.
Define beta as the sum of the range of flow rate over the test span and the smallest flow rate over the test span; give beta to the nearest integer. 155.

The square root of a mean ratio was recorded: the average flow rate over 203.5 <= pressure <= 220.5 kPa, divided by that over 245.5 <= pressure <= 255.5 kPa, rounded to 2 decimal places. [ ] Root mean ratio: 1.01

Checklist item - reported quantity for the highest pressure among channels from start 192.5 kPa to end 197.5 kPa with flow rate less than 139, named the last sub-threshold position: 197.0 kPa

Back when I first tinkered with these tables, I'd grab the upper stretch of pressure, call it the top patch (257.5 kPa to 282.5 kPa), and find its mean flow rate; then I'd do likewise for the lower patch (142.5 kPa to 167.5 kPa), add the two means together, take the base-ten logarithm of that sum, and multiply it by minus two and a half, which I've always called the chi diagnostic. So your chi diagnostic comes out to -6.09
